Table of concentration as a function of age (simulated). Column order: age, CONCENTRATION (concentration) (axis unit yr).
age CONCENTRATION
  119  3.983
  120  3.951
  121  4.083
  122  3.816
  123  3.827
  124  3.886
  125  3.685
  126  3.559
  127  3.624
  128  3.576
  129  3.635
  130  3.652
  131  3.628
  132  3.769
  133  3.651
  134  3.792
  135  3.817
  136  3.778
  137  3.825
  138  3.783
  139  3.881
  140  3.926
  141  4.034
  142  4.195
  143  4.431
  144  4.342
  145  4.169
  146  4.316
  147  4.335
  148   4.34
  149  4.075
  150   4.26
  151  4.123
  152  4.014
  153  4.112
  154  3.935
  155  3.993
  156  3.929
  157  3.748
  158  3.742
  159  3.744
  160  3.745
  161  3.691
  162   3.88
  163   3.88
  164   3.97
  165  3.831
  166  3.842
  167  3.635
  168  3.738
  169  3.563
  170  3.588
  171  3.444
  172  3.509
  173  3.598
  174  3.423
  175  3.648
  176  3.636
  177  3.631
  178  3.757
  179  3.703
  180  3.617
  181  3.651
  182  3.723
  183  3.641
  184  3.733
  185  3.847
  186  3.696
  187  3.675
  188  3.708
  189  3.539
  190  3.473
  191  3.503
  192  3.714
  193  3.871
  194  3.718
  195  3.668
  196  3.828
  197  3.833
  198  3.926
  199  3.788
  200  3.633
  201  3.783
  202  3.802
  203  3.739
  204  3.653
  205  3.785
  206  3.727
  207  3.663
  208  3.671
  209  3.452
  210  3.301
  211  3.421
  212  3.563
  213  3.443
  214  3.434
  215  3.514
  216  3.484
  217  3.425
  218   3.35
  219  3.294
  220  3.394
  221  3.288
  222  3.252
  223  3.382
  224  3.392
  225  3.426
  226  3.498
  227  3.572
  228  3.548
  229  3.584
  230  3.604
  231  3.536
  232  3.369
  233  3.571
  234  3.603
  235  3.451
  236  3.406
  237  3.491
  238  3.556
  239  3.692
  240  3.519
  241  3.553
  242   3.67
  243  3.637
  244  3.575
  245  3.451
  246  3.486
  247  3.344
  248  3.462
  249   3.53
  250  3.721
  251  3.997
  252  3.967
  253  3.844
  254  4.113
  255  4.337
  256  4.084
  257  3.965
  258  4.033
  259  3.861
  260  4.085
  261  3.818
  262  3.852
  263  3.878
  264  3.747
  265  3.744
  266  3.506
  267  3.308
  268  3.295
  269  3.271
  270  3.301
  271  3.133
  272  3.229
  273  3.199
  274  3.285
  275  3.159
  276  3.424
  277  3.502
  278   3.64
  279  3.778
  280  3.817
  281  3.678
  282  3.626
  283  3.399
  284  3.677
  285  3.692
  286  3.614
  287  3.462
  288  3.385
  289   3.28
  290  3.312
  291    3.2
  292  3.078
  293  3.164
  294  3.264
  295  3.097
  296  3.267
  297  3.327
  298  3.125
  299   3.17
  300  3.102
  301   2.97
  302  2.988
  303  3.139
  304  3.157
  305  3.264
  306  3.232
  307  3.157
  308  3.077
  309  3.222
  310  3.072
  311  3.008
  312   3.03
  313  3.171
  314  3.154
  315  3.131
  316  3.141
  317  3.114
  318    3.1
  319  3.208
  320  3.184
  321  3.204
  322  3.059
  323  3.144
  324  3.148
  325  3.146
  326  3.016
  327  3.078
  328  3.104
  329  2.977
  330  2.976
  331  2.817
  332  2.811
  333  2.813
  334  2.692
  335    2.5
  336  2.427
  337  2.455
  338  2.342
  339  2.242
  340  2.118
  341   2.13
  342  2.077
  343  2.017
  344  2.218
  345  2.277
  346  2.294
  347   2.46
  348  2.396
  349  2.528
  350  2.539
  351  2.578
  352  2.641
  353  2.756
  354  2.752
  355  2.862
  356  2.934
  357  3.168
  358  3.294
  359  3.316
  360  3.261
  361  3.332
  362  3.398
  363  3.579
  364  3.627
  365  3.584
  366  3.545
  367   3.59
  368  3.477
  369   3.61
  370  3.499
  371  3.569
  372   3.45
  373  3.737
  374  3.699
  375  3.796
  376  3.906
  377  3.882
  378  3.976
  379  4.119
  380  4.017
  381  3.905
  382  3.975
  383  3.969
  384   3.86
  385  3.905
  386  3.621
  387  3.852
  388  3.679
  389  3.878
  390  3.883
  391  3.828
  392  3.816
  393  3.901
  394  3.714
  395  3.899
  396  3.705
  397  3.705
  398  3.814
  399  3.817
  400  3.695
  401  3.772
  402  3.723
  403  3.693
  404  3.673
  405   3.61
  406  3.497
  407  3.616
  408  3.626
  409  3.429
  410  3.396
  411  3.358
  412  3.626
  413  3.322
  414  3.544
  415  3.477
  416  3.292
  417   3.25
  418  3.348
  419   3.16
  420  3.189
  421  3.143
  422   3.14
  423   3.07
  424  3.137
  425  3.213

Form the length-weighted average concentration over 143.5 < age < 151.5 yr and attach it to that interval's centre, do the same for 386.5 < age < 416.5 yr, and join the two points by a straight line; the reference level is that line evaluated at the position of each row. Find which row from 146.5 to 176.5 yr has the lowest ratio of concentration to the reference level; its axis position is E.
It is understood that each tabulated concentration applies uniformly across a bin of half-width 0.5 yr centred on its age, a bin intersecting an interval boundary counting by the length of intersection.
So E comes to 174 yr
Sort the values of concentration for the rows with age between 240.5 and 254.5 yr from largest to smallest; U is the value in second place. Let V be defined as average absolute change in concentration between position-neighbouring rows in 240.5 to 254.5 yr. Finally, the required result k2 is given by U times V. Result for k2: 0.49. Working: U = 3.997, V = 0.122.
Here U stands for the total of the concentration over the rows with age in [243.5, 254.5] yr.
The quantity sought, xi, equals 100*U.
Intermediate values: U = 40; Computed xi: 4049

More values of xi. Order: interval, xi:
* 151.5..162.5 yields 4253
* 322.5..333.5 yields 3303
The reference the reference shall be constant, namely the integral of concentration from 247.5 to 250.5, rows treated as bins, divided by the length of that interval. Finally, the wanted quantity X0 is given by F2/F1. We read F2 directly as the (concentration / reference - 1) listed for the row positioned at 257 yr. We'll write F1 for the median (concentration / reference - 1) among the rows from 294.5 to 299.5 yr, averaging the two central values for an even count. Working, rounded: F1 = -0.11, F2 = 0.11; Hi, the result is -1.0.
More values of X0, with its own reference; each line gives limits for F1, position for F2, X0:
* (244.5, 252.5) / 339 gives 21.1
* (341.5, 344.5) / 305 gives 0.2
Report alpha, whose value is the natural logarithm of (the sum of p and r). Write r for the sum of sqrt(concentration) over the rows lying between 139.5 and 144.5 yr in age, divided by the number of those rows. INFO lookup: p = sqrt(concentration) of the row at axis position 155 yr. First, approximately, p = 2.00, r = 2.05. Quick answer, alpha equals 1.40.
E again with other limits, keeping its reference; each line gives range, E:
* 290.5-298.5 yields 292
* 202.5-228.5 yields 222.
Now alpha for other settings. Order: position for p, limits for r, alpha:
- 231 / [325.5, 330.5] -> 1.29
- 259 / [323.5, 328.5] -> 1.32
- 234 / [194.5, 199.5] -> 1.35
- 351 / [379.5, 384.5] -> 1.28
